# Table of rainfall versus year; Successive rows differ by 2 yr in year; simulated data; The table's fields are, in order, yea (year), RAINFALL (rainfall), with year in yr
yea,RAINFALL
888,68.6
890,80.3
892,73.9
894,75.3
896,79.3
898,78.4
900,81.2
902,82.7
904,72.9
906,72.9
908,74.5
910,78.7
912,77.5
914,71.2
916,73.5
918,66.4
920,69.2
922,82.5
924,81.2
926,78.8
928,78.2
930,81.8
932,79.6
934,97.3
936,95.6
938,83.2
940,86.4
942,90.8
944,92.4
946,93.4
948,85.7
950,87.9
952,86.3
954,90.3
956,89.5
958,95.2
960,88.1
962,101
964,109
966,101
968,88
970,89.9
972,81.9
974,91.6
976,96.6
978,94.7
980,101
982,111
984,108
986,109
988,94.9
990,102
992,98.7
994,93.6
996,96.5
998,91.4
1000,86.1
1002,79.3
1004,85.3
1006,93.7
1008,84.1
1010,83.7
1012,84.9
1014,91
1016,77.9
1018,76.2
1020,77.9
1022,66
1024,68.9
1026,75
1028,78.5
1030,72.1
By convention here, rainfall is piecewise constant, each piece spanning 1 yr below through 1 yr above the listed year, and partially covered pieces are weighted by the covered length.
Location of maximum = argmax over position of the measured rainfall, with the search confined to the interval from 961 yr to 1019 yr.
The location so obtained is 982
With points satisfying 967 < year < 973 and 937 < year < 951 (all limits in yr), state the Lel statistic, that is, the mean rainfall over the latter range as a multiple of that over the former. 1.02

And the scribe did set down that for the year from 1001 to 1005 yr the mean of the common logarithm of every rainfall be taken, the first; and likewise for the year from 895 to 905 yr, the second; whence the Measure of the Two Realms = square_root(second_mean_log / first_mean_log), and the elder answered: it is 0.995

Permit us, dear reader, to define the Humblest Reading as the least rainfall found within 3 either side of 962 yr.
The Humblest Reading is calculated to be 88.1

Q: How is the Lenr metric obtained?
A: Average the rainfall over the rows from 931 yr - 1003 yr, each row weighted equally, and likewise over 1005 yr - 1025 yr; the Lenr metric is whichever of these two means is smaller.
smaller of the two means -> 80.4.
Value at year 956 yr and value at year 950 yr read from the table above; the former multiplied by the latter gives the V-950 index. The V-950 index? 7867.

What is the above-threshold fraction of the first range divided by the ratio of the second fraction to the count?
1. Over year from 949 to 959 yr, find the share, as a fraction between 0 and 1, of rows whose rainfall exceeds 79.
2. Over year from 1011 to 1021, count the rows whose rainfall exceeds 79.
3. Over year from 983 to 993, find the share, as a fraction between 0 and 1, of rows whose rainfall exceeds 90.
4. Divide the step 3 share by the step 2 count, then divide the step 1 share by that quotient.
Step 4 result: 2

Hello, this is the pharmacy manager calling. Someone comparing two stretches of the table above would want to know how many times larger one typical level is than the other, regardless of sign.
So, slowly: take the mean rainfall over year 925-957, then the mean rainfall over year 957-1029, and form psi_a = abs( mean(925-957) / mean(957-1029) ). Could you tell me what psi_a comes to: 0.97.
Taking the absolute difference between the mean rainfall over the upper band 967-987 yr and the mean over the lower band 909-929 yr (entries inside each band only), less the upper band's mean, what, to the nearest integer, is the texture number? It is -76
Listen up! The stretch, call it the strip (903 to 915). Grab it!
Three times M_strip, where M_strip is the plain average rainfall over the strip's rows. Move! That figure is 224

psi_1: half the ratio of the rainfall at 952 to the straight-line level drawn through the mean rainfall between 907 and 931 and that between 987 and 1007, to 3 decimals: 0.520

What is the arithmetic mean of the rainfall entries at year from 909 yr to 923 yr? 74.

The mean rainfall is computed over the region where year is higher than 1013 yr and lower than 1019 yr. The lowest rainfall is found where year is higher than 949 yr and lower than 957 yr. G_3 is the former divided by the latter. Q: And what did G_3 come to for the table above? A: 0.95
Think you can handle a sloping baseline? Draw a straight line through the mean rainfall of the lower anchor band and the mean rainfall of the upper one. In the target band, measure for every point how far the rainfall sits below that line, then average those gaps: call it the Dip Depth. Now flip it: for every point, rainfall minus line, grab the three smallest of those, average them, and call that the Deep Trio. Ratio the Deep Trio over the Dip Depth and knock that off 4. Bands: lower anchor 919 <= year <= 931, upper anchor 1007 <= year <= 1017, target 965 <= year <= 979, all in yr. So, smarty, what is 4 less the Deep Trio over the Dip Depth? 4.5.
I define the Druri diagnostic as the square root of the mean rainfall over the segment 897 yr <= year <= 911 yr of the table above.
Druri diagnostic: 8.8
